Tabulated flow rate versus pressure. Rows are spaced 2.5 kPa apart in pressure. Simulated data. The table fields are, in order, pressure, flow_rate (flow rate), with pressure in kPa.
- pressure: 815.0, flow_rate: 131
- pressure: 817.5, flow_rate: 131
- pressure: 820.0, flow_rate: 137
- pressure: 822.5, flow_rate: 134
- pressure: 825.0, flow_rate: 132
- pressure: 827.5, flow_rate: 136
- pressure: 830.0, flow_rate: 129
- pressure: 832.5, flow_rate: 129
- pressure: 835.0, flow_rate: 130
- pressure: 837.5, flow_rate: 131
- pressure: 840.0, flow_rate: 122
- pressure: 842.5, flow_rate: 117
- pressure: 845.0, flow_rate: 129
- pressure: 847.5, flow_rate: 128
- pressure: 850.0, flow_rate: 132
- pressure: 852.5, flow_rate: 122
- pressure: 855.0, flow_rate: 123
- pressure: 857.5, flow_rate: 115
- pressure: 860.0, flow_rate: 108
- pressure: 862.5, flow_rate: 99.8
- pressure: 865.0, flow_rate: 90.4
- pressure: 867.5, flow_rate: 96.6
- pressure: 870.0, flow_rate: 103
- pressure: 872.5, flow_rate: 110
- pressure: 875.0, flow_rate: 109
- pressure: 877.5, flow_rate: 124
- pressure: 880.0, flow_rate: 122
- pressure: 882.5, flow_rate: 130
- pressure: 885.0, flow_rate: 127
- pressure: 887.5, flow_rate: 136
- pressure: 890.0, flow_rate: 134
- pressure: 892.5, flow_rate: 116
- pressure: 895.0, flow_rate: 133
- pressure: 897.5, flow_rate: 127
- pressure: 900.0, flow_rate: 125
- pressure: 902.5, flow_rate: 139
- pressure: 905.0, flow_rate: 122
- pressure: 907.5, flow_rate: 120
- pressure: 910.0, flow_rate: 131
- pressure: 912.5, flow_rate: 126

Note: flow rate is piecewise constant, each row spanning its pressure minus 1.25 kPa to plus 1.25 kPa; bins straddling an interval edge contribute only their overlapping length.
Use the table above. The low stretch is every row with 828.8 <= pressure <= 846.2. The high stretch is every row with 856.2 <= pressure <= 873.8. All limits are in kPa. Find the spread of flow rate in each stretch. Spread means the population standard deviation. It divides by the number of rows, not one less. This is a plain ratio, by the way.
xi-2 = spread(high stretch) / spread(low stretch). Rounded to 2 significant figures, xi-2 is 1.6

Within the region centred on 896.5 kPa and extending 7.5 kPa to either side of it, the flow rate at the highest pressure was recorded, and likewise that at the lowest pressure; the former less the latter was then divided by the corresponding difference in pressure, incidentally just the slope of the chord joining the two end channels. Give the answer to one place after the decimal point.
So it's 0.4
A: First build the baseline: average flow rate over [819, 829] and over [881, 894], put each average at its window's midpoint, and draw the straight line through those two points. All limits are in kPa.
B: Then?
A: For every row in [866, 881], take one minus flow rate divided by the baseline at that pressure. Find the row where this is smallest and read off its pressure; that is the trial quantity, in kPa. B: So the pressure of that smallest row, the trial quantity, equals 877.5 kPa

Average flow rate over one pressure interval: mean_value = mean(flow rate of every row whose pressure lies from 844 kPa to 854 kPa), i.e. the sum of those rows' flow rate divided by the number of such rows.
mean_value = 128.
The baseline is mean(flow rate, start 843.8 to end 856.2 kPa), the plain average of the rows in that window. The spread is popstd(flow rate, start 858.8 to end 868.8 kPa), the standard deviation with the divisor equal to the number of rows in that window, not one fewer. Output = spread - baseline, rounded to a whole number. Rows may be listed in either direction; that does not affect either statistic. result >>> -120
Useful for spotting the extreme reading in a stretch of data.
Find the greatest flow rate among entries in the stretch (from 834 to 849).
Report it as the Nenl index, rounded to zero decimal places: 131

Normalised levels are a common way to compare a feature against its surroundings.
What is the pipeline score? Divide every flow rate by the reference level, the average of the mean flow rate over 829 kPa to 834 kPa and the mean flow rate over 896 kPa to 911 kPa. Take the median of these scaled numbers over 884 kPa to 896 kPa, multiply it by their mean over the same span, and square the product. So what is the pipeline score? 1.1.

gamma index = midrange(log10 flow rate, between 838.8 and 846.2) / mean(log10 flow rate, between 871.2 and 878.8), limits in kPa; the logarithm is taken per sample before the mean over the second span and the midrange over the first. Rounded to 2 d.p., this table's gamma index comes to 1.02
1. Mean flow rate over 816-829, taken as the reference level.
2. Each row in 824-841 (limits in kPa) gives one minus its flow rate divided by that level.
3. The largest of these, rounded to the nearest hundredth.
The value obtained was 0.09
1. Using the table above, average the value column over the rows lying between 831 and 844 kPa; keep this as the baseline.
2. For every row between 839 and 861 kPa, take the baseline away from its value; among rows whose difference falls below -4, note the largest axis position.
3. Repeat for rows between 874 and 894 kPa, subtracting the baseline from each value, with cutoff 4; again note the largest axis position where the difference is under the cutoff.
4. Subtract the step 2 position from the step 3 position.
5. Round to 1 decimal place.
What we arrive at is 32.5 kPa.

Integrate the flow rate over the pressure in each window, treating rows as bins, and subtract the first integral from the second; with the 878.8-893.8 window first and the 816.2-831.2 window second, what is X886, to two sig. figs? 85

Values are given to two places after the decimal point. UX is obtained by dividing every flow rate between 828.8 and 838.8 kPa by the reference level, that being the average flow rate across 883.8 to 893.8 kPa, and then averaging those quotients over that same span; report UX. 1.01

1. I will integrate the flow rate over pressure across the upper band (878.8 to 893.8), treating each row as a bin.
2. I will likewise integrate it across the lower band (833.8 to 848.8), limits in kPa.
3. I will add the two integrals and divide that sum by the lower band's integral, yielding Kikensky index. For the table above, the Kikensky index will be 2.01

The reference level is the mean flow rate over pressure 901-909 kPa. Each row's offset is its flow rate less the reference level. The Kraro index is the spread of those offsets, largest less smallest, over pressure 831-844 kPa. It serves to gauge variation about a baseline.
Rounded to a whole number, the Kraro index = 14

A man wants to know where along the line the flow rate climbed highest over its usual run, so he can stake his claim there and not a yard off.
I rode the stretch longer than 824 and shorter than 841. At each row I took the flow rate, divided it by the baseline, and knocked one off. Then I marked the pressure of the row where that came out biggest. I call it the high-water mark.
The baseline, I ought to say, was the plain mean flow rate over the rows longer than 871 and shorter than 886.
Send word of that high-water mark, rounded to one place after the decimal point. 827.5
